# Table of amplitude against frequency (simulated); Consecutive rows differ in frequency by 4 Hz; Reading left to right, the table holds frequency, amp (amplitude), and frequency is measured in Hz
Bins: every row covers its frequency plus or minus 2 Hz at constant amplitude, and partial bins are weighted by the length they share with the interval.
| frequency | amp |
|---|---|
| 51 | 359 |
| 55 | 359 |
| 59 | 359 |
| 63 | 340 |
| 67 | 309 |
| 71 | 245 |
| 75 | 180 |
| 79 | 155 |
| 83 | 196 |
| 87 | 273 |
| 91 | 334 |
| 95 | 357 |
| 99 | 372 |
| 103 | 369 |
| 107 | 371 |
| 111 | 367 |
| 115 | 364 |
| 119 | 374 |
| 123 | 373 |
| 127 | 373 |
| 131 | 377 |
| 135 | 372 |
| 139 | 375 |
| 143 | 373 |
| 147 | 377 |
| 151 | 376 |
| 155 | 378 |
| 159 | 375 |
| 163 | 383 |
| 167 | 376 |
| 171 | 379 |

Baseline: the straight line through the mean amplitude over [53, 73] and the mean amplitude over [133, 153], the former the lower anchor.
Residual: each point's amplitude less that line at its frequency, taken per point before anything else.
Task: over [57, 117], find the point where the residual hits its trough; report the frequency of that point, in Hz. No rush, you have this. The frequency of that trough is 79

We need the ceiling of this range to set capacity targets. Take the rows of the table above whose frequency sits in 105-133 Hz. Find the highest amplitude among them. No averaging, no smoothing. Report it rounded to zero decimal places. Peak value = 377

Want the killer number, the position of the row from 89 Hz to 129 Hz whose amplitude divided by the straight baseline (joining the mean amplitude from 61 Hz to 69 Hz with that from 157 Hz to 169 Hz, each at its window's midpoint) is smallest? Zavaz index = 91 Hz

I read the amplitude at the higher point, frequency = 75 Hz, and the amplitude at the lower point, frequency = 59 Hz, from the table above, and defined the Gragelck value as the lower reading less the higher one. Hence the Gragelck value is 179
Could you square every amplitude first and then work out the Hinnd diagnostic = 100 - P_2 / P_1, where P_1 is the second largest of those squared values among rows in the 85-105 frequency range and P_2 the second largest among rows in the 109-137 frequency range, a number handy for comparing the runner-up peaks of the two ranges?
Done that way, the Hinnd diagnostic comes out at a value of 99.0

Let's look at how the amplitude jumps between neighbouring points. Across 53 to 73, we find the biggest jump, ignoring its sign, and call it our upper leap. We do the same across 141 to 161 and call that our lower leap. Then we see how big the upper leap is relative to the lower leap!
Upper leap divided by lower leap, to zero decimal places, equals 16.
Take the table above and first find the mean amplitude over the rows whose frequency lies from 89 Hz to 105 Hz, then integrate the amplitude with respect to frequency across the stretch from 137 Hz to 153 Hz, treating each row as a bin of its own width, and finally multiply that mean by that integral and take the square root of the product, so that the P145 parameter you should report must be 1466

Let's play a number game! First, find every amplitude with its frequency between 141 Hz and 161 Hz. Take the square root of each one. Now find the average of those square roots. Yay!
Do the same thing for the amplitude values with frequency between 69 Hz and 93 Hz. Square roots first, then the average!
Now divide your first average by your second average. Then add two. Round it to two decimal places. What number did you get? 3.29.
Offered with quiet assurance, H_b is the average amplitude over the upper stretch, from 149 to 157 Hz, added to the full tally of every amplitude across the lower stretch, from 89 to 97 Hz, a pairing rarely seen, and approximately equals 1068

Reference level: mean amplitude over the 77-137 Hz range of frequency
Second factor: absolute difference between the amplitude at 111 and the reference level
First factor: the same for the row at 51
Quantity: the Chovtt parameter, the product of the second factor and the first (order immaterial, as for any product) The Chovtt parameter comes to 761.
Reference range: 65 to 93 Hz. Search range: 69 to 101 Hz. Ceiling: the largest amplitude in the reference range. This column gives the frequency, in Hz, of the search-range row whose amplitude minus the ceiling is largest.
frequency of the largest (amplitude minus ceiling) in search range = 99 Hz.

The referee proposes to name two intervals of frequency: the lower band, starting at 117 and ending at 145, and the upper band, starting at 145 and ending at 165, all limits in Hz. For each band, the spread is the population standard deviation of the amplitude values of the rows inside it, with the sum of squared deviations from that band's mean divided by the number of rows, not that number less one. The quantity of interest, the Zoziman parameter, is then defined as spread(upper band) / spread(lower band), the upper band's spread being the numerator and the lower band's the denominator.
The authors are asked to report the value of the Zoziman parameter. 1.80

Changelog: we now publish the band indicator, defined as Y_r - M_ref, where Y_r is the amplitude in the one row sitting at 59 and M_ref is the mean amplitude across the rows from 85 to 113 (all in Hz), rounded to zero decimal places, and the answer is 10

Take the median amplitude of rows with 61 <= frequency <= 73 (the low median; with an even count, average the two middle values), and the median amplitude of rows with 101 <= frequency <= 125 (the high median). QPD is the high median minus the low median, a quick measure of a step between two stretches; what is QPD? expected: 61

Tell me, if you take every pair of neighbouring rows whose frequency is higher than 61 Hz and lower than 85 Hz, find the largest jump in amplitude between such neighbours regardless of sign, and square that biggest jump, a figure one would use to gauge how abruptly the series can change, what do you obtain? 4225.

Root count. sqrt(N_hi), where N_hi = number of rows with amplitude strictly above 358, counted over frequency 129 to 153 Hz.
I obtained 2.4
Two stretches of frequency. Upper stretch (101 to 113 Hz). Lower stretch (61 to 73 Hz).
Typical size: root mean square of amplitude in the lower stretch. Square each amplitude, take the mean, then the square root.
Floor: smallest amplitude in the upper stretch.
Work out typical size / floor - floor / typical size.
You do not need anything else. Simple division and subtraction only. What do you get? -0.40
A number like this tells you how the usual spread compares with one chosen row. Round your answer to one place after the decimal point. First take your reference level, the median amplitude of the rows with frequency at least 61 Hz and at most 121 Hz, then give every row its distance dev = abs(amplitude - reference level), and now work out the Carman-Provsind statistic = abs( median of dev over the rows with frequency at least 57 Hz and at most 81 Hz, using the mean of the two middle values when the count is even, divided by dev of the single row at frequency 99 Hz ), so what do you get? 2.0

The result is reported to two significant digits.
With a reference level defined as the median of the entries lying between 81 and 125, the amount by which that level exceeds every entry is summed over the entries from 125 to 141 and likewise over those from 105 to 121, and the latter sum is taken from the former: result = -21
